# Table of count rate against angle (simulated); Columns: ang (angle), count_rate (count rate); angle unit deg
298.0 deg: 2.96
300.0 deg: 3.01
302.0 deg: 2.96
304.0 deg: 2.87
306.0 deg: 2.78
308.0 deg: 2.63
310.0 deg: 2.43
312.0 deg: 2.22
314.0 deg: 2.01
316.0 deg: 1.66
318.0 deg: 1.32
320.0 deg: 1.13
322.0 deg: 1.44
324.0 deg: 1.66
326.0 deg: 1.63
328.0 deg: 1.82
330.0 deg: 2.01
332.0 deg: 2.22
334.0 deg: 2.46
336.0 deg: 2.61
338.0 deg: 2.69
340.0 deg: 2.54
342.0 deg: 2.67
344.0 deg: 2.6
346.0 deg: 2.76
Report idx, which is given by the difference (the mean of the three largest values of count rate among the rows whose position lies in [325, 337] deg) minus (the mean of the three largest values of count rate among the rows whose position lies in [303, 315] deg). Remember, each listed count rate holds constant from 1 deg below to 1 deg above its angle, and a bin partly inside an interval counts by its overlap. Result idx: -0.3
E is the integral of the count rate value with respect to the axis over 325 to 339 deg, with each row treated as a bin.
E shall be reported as 31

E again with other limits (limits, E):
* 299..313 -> 38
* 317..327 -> 14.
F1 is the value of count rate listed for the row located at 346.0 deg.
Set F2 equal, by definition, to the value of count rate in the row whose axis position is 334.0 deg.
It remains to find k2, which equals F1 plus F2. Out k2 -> 5.2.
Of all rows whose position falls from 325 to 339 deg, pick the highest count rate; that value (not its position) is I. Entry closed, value 2.69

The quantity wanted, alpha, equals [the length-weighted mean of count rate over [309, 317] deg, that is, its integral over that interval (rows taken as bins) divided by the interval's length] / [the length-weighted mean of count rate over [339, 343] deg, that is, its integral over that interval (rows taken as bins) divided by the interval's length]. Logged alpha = 0.8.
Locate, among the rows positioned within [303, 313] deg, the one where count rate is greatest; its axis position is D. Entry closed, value 304.0 deg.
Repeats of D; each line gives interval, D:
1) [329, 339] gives 338.0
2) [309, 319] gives 310.0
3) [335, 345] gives 338.0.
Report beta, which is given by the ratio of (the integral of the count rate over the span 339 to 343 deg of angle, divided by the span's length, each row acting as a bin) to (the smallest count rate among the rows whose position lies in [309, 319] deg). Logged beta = 2.0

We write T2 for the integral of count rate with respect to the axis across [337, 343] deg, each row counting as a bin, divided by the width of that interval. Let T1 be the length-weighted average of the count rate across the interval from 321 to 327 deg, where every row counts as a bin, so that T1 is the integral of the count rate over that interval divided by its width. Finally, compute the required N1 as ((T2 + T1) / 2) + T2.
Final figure 4.7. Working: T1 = 1.58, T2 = 2.63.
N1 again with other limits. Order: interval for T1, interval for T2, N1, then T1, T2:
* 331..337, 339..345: 5.1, 2.43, 2.60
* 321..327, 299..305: 5.2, 1.58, 2.95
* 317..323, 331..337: 4.3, 1.30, 2.43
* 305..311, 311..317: 4.3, 2.61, 1.96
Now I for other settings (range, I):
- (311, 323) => 2.22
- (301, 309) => 2.96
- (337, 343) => 2.69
